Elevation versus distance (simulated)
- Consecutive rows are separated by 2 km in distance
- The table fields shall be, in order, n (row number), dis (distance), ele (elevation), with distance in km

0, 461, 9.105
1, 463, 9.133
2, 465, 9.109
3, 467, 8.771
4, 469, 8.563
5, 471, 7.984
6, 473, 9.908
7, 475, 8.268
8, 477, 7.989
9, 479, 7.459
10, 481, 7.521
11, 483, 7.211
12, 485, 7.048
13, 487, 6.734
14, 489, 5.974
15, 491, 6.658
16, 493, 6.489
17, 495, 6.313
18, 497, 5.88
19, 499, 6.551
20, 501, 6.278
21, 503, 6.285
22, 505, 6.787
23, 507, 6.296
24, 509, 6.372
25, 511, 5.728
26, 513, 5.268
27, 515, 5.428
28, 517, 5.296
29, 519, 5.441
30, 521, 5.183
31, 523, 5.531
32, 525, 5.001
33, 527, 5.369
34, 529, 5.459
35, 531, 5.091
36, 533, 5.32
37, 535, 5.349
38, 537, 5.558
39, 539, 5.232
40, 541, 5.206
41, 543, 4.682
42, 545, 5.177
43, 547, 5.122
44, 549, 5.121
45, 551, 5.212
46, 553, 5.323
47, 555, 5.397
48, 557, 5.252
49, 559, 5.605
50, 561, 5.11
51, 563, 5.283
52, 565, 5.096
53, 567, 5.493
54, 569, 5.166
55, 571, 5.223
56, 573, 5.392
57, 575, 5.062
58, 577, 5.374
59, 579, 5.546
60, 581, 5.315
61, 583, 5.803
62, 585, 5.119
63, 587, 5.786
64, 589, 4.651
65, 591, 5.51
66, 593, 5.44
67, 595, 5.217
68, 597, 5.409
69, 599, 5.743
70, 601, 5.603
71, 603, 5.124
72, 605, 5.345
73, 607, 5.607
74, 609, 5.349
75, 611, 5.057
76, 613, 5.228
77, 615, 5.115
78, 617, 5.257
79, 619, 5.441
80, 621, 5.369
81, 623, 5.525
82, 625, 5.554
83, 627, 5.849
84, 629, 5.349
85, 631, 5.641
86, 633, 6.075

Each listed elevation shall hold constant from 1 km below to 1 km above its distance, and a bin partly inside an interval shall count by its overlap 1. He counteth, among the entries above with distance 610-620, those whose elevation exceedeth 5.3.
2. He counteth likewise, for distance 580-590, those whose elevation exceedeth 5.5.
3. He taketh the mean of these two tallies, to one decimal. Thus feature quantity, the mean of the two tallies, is 1.5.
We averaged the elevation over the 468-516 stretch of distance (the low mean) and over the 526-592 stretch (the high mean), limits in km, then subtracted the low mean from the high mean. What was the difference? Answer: -1.6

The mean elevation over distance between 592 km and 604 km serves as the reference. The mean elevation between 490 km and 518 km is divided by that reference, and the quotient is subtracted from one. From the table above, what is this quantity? -0.13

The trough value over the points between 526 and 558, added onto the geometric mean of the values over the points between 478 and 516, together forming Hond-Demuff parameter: 11.1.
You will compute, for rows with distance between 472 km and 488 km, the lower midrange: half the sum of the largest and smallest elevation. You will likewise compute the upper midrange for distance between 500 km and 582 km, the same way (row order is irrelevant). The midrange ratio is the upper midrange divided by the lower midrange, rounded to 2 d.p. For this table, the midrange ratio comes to 0.69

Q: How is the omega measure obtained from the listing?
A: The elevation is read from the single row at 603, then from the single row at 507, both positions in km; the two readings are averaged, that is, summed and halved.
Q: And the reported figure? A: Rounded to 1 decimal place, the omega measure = 5.7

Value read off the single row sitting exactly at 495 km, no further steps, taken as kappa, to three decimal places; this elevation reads 6.313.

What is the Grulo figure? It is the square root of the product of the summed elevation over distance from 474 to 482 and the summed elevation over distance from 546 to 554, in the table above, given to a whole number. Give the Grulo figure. 25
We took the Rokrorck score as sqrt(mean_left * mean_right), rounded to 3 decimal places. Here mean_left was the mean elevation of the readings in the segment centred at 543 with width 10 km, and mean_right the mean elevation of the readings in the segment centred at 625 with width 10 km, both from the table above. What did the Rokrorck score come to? 5.302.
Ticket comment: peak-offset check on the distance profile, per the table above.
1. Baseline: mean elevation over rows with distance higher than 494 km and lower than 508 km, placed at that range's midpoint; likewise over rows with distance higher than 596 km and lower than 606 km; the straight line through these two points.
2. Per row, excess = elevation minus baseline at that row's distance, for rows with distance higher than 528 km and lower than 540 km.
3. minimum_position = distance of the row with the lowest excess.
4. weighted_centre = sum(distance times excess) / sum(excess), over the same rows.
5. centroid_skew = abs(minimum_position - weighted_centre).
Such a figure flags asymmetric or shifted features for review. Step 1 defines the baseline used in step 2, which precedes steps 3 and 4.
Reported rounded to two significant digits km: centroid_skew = 2.8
